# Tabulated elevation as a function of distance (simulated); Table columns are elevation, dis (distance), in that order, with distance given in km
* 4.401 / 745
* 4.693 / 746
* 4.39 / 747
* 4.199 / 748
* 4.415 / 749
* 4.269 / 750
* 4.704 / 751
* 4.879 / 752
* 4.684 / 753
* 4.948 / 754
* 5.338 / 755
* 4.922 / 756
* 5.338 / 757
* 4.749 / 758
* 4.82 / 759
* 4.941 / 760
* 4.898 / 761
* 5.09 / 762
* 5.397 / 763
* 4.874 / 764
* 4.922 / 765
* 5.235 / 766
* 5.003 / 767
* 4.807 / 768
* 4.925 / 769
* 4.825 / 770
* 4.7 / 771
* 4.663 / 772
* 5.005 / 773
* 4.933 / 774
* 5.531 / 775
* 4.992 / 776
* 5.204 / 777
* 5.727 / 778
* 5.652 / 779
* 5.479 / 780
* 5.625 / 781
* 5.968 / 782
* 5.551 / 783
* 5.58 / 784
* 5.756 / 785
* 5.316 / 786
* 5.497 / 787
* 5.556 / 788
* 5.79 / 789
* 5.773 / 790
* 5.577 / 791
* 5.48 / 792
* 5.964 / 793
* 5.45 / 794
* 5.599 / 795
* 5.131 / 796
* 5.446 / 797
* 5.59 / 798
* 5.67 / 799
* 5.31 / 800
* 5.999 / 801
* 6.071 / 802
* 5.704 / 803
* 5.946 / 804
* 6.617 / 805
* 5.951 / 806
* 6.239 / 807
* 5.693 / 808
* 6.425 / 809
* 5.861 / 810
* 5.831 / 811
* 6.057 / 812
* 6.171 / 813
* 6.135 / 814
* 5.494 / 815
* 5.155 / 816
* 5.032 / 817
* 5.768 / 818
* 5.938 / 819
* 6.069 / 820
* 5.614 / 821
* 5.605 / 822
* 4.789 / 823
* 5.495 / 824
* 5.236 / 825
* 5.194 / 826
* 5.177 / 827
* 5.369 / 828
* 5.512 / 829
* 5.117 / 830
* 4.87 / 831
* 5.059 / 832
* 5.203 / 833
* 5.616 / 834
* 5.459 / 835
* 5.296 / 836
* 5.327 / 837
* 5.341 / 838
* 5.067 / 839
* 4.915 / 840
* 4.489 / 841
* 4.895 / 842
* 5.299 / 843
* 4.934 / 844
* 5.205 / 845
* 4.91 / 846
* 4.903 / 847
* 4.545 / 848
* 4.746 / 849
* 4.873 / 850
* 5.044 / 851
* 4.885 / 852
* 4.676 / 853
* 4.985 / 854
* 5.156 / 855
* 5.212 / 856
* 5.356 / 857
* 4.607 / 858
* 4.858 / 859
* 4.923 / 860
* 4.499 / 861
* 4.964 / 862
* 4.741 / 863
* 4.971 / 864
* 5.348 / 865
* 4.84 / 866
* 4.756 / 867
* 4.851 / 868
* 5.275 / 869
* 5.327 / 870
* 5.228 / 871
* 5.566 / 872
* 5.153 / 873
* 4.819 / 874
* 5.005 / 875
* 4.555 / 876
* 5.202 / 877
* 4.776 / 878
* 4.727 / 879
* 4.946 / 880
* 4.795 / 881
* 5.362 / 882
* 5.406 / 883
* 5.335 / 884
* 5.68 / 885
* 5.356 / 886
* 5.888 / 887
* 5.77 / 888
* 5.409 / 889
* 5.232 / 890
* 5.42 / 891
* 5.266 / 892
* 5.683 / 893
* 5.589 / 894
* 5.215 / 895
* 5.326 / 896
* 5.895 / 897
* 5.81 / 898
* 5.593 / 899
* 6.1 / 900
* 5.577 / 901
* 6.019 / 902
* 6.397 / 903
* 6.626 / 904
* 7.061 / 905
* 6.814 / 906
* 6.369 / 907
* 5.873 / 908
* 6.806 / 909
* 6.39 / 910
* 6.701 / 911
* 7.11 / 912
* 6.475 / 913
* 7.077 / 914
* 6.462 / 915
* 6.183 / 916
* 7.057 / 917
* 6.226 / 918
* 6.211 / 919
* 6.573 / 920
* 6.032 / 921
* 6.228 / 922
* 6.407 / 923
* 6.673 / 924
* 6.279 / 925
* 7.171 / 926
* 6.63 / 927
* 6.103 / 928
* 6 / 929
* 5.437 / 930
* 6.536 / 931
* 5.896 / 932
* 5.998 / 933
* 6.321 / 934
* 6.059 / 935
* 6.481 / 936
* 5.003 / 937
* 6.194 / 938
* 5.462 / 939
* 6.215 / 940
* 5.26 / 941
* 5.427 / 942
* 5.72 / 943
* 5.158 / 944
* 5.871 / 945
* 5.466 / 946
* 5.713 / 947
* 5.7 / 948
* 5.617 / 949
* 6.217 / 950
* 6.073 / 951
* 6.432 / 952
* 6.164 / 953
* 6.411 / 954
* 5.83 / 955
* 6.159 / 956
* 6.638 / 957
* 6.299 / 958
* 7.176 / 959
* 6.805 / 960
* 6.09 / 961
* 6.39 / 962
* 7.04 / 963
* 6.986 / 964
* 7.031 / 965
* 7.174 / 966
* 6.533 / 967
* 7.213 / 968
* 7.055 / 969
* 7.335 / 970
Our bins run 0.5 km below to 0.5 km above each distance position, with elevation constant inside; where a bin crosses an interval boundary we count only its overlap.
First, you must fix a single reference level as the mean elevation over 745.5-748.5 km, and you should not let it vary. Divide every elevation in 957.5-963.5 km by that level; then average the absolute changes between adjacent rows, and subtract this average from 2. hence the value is 1.87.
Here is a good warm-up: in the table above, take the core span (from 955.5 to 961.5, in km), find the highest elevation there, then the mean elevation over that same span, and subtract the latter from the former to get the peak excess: 0.65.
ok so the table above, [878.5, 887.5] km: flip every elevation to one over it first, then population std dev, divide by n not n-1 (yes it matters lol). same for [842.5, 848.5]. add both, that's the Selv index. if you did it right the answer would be 0.0234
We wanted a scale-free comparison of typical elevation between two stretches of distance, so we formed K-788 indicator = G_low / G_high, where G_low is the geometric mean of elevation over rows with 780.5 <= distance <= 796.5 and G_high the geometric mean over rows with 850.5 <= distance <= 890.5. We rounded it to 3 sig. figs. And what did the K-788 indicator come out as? 1.10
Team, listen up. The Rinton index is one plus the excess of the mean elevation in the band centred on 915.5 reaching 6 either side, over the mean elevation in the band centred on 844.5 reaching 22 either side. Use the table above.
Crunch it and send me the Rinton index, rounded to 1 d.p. 2.5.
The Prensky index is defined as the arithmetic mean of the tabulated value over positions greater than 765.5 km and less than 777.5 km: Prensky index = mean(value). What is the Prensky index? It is 4.99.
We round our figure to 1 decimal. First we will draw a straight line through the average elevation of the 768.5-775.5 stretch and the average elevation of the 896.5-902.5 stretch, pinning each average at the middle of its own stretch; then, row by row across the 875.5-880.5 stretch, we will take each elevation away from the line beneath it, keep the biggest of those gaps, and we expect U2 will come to 1.1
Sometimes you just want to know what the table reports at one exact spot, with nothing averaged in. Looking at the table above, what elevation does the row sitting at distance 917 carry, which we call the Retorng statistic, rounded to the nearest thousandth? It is 7.057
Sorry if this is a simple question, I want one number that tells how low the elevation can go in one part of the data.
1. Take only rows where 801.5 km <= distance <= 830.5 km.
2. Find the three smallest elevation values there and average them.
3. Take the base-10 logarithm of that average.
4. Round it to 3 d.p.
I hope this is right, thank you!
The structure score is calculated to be 0.697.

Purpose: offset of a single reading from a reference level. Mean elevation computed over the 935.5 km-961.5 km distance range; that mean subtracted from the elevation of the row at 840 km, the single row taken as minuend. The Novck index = -1.1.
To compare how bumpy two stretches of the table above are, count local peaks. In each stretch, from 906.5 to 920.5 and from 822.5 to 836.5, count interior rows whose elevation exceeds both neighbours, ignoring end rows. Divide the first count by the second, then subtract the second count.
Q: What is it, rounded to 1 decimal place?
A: -1.7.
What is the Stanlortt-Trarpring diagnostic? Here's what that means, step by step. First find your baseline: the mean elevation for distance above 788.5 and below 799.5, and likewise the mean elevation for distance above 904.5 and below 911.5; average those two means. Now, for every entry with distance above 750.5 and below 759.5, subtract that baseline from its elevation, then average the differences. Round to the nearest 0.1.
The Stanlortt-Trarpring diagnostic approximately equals -1.1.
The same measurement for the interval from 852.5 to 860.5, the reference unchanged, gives -1.1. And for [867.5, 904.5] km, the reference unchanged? -0.7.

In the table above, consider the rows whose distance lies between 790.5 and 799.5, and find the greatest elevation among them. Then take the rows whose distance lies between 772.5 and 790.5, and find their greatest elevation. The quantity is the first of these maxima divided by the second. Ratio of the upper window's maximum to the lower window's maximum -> 1.0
